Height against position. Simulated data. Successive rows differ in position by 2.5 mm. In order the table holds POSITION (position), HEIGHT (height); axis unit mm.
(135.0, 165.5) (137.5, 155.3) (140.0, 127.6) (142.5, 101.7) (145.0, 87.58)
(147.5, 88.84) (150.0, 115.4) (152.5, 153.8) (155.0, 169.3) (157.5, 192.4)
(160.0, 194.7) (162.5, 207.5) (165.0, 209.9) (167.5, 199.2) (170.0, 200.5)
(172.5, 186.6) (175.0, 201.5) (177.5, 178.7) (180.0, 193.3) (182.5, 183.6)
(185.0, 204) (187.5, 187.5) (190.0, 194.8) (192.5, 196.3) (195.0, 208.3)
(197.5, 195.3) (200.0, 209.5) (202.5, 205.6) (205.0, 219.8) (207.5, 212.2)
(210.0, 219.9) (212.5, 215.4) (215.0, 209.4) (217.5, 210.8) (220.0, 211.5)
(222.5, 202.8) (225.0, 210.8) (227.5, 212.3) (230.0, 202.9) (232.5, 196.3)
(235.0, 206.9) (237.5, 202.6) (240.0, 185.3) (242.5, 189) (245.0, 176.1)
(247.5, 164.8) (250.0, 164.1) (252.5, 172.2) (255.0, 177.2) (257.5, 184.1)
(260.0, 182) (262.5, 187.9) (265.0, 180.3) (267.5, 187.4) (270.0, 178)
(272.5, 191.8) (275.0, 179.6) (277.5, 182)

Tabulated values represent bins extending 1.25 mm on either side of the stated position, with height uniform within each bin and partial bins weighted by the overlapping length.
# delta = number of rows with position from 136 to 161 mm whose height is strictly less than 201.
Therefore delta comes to 10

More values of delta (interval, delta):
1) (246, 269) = 9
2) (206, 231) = 0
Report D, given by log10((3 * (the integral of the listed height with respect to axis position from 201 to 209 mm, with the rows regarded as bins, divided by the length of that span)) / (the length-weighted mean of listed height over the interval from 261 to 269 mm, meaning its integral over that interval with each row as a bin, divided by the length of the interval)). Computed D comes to 0.538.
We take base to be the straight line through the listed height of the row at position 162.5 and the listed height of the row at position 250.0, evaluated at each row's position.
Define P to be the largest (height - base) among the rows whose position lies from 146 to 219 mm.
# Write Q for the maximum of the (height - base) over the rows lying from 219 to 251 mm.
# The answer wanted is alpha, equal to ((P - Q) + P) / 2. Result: 17.4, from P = 36.0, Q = 37.0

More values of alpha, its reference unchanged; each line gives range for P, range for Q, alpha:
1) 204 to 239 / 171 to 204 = 26.7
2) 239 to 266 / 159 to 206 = 13.3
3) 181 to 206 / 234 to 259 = 15.7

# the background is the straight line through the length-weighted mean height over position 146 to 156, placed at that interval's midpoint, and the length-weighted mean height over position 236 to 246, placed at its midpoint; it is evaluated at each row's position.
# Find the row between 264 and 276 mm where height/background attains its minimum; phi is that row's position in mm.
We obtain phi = 275.0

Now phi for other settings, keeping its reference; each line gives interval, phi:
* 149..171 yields 150.0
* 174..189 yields 177.5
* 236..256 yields 250.0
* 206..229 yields 222.5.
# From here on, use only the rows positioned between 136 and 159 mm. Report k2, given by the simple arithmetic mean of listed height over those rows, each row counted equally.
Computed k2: 132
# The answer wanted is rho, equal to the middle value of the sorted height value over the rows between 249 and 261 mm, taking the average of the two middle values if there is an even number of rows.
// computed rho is 177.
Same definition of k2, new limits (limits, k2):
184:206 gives 202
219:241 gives 203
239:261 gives 177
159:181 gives 197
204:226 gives 213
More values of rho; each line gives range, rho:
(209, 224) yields 211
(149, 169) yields 194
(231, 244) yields 196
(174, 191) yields 193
